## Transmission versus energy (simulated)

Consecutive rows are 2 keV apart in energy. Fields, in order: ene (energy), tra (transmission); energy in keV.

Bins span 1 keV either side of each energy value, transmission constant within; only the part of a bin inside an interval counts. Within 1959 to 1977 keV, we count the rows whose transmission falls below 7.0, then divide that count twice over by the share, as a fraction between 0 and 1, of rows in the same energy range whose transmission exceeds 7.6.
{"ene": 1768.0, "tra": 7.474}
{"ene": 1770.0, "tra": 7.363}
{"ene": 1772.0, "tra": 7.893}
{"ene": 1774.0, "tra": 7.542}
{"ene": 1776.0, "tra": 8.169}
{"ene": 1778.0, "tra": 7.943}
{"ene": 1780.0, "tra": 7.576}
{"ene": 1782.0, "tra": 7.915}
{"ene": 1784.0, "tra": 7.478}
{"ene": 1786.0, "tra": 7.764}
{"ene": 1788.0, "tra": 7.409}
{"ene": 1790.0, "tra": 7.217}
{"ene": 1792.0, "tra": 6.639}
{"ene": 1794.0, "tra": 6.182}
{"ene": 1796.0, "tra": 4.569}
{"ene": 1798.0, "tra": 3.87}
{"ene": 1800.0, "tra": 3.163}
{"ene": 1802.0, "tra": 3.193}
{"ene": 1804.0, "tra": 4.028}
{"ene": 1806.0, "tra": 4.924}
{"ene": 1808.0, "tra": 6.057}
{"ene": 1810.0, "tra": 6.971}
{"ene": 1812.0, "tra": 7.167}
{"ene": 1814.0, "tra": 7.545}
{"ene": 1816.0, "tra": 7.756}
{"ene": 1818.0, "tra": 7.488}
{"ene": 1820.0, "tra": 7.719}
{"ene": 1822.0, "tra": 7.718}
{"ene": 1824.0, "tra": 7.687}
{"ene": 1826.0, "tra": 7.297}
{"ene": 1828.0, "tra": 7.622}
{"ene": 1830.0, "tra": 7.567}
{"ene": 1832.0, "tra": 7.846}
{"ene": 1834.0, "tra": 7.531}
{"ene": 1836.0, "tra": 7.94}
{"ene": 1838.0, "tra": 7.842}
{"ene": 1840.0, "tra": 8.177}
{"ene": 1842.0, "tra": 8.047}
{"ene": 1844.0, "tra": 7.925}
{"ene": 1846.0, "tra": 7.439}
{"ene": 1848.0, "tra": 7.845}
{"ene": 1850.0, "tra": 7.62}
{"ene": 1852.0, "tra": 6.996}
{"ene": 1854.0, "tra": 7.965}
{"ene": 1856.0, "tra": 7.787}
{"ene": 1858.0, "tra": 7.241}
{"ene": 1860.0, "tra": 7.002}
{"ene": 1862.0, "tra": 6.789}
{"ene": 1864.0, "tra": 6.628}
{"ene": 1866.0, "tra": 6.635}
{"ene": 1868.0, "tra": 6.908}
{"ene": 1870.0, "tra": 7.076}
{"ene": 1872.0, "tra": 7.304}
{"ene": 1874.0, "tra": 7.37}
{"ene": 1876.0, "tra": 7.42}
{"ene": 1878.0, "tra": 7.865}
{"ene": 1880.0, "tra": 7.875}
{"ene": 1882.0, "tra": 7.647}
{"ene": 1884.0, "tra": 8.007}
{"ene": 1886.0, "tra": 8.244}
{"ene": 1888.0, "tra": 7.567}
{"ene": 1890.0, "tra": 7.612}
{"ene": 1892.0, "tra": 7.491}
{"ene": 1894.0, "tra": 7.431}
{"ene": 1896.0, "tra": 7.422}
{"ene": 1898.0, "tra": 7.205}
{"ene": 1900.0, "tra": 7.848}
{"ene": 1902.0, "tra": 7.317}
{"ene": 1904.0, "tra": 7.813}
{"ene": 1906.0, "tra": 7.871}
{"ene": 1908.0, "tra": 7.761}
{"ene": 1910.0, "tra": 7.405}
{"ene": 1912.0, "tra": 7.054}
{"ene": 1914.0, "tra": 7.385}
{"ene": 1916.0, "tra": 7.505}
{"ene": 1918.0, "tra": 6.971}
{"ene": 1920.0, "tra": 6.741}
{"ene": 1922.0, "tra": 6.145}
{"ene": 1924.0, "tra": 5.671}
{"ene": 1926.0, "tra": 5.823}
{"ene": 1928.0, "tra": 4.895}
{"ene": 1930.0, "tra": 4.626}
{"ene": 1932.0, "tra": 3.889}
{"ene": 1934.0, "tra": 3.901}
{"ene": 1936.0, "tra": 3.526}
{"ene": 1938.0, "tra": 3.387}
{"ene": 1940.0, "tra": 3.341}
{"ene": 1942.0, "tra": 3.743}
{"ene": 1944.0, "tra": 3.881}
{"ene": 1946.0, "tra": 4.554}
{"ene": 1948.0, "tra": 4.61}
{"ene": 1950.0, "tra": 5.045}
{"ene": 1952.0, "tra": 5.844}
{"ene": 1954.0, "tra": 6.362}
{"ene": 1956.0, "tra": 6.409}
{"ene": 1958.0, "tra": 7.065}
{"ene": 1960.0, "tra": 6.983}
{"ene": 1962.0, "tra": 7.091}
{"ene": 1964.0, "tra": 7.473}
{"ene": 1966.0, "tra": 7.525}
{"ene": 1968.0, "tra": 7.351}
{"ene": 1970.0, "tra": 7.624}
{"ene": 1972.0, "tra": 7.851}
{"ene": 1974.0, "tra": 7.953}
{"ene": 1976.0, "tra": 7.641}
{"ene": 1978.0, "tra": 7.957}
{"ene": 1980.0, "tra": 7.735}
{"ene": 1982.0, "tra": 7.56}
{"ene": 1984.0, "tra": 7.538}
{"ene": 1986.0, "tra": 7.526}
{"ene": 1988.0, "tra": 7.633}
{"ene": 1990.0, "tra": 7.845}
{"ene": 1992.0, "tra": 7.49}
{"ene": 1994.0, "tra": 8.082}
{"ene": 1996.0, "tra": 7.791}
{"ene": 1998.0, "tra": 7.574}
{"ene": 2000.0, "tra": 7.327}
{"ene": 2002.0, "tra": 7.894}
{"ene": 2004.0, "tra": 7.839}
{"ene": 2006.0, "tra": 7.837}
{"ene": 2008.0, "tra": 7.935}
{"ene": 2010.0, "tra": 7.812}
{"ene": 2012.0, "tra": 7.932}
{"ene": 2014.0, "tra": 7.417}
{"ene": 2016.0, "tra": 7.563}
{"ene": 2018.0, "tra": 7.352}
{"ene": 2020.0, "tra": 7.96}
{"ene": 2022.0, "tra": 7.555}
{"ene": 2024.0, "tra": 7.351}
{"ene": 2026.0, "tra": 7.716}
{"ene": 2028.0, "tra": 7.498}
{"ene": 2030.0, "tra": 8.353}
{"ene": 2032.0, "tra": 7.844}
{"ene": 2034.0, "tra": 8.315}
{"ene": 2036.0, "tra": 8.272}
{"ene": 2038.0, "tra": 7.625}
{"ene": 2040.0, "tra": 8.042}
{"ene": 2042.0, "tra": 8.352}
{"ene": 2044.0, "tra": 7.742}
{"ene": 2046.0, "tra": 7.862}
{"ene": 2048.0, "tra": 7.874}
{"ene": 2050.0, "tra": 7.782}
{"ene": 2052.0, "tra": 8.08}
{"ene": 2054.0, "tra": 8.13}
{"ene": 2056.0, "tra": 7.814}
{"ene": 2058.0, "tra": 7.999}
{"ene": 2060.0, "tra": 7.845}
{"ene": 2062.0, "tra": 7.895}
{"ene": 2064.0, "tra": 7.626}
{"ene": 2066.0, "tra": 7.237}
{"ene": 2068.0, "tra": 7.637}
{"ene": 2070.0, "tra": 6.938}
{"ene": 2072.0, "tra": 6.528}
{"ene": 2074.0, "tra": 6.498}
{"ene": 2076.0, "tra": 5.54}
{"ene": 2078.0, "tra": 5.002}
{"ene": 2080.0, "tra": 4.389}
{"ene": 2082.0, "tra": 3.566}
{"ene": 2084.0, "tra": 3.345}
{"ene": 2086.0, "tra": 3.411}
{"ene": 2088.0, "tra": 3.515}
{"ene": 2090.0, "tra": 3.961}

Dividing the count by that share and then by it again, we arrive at 5.1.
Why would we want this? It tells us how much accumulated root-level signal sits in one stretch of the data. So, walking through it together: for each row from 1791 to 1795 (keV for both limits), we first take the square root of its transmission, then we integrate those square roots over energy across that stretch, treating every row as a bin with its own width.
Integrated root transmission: 10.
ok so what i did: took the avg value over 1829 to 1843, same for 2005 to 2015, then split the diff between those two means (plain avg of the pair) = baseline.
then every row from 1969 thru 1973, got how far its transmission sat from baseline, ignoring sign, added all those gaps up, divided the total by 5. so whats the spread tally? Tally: 0.045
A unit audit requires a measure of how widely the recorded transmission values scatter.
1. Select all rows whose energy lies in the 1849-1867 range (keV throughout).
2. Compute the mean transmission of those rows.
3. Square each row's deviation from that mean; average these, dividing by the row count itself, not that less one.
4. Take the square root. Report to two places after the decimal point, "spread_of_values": 0.47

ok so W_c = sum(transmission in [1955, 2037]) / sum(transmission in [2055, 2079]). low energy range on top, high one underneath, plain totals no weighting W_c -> 3.7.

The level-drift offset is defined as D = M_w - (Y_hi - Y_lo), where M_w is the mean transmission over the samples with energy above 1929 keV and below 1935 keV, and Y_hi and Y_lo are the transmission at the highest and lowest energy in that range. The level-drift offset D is 4.9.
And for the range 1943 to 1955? 2.6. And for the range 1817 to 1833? 7.3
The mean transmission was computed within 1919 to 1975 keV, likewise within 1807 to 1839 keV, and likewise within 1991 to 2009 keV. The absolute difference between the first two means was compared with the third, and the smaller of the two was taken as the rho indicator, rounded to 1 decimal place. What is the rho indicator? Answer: 1.8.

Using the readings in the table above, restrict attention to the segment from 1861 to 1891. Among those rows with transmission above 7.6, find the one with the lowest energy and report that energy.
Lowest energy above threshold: 1878.0 keV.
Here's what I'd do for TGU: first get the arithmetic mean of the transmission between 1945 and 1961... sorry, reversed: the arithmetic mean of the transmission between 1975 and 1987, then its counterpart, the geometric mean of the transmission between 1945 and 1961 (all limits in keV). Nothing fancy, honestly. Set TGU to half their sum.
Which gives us 6.7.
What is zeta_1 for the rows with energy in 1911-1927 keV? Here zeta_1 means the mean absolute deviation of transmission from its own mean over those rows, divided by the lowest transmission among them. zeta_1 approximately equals 0.10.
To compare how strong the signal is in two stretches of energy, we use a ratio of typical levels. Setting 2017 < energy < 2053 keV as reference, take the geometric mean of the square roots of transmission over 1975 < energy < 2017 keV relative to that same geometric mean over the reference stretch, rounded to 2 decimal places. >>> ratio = 0.99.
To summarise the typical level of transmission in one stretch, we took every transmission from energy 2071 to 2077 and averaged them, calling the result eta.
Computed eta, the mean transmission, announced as 6.19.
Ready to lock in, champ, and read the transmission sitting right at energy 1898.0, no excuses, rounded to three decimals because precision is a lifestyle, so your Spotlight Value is 7.205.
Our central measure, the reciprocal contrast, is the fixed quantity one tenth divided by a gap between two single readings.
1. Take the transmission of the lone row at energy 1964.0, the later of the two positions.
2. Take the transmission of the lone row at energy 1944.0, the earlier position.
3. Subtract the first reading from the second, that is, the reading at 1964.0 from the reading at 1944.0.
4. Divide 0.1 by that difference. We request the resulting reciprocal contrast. -0.03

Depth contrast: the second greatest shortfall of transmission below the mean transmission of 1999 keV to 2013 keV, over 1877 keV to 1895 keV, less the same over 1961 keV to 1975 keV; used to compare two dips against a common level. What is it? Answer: -0.14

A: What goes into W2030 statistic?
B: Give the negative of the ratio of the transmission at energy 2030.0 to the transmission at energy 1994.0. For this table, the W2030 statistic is -1.03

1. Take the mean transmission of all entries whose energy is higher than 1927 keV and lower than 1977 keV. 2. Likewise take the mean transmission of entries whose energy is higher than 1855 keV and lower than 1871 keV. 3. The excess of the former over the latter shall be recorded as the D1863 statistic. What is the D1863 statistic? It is -1.3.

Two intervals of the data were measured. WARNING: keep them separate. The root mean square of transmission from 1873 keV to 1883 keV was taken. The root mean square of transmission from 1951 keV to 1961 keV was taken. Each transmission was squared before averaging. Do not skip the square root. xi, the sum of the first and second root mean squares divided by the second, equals 2.2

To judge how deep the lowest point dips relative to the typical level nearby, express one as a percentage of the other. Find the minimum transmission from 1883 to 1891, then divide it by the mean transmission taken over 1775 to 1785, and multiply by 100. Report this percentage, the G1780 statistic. 97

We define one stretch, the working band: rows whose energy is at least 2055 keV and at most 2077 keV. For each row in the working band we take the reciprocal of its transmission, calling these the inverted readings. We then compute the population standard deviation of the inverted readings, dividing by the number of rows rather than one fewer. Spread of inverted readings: 0.02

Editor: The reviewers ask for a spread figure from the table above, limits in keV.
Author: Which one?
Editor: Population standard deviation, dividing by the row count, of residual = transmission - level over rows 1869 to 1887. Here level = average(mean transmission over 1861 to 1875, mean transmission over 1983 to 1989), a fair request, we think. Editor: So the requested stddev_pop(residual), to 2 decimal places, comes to 0.36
